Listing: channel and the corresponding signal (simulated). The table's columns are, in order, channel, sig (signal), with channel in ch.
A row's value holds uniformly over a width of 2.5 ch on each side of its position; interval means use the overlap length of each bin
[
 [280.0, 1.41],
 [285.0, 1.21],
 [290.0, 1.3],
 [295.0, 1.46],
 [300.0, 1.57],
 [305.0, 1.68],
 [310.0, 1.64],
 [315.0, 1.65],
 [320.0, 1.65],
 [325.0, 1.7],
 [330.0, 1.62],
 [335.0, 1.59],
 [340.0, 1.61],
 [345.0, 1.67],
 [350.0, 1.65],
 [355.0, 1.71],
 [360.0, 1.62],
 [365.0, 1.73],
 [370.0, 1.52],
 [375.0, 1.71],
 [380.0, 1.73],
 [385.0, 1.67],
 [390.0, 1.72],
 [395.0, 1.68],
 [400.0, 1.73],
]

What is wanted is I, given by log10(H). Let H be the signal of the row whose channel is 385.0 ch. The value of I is 0.223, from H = 1.67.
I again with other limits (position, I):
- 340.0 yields 0.207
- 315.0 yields 0.217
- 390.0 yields 0.236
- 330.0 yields 0.210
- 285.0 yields 0.083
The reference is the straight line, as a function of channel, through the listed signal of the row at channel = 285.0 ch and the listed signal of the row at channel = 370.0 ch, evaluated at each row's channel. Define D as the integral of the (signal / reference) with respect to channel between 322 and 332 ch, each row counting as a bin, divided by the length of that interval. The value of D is 1.22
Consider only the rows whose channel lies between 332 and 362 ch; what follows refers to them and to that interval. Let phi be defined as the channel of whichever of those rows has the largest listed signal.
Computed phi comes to 355.0 ch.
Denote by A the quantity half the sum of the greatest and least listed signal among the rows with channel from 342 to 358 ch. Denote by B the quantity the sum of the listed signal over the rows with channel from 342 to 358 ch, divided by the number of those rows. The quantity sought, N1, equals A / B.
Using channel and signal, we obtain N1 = 1.00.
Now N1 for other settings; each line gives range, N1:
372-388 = 1.00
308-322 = 1.00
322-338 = 1.01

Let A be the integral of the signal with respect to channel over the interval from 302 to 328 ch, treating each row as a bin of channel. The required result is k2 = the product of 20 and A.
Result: 864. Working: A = 43.2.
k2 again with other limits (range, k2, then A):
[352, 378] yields 863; 43.1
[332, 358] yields 855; 42.8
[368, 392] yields 803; 40.1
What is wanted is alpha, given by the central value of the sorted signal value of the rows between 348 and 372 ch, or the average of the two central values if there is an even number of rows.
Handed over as 1.65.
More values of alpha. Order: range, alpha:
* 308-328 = 1.65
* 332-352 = 1.63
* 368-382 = 1.71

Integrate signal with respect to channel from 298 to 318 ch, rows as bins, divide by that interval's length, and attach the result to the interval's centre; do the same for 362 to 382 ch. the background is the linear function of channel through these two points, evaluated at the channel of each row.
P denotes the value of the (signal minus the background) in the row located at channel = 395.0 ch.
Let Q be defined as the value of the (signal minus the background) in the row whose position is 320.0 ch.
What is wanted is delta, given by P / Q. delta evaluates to -0.22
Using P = -0.002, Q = 0.007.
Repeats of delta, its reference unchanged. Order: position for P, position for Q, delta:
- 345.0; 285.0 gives -0.03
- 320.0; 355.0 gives 0.14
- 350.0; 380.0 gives -0.15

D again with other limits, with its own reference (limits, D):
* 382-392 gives 1.07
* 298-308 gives 1.28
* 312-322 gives 1.24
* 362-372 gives 1.08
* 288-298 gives 1.12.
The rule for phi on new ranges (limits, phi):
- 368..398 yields 380.0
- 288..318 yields 305.0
